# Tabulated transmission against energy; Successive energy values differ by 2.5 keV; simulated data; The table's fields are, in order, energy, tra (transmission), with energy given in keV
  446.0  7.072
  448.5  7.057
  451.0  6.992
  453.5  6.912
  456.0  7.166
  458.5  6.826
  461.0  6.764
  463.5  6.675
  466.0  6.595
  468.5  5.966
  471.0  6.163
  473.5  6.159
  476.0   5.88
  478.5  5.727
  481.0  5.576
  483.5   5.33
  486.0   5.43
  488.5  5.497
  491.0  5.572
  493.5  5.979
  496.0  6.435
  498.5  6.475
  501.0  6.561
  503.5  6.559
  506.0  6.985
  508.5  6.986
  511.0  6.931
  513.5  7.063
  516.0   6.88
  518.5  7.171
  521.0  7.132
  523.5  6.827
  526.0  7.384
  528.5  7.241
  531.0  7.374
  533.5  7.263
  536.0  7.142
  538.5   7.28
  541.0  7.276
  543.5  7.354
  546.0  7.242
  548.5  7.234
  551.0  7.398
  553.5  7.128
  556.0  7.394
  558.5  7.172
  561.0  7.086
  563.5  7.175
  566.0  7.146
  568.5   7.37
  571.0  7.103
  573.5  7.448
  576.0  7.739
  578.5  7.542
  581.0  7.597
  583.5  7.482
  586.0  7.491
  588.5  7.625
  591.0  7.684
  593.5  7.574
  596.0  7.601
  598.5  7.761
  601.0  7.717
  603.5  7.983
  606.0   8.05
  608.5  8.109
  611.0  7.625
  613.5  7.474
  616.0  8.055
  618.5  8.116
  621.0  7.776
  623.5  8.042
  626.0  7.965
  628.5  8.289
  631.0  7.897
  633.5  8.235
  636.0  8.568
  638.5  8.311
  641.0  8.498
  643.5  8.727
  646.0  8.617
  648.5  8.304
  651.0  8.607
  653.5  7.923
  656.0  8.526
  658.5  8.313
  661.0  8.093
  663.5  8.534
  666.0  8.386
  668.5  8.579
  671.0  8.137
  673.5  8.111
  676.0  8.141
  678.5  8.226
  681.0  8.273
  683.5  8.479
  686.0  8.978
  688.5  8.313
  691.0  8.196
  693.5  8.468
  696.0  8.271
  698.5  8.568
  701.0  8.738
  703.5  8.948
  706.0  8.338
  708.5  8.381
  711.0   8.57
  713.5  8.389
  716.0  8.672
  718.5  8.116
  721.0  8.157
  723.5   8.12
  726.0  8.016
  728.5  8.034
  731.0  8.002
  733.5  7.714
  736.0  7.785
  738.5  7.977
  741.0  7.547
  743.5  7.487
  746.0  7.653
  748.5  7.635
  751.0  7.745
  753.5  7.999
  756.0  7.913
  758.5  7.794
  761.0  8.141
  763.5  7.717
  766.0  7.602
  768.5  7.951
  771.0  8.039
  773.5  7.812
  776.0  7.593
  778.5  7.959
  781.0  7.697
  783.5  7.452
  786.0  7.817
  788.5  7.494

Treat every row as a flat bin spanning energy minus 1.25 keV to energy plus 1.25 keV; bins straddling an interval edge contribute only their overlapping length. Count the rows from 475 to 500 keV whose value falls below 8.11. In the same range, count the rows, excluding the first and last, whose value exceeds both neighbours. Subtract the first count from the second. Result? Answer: -10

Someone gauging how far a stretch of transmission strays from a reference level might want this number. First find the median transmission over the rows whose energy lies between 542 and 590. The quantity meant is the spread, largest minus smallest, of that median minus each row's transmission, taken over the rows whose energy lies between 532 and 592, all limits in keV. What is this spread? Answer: 0.65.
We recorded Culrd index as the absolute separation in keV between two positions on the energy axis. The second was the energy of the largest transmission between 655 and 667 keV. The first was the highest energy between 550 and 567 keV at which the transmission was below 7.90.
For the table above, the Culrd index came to 97.5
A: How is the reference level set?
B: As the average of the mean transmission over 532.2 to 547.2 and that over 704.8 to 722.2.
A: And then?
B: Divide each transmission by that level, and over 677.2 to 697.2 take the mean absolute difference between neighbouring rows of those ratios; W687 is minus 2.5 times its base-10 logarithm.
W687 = 3.6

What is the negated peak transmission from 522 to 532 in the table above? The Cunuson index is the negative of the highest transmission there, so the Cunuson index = -7.4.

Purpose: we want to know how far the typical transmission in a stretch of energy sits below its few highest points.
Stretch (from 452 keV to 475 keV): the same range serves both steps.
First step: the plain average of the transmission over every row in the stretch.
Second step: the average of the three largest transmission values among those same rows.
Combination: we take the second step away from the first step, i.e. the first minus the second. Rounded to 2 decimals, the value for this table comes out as -0.39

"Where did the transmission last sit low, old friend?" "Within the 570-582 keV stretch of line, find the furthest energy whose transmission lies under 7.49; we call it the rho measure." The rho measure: 573.5 keV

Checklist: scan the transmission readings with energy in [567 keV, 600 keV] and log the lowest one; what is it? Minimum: 7.103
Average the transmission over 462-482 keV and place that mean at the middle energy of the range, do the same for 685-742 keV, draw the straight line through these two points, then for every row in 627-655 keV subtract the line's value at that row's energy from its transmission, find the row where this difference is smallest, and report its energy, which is 653.5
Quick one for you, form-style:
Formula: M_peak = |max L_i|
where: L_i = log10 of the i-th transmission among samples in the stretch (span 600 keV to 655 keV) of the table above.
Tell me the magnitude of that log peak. 0.94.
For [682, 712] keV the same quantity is 0.95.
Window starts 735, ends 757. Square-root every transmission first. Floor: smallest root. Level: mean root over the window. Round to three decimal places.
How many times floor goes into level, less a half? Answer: 0.517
